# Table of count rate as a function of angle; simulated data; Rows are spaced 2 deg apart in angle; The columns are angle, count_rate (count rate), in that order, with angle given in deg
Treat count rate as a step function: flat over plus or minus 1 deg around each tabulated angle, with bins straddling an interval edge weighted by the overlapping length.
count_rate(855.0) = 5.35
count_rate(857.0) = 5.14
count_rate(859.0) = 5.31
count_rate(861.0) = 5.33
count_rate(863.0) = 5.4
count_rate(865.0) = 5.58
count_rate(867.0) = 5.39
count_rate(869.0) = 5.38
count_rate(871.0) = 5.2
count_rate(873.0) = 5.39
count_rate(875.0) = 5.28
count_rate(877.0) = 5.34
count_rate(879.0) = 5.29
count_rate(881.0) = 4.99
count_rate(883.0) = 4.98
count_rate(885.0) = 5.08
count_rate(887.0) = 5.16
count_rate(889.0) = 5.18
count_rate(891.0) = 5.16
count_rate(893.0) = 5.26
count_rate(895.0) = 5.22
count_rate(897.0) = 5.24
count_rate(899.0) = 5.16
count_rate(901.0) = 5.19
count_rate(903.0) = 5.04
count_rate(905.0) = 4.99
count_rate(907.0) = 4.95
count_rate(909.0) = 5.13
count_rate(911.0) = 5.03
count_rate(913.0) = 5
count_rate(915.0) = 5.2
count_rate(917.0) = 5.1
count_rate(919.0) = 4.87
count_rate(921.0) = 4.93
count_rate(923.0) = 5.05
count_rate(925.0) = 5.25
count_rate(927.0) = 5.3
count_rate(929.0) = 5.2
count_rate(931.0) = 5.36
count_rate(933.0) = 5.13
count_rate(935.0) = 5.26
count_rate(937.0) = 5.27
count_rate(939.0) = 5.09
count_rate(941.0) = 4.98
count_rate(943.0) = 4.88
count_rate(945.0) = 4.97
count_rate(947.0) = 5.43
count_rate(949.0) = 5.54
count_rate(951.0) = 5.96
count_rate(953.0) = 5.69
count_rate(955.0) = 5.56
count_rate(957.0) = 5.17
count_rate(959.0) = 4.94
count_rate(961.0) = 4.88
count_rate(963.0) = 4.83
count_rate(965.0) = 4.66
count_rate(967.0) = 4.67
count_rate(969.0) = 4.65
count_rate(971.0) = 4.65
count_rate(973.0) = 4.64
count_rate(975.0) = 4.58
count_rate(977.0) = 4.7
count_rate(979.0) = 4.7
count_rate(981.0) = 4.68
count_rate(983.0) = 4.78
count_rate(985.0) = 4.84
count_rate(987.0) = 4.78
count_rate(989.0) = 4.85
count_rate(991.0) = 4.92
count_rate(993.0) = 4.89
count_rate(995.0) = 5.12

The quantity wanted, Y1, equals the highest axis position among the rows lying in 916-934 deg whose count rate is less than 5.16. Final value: 933.0 deg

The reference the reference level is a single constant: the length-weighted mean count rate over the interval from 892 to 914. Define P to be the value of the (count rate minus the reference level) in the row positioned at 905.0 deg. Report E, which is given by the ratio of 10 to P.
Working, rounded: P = -0.1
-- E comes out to -83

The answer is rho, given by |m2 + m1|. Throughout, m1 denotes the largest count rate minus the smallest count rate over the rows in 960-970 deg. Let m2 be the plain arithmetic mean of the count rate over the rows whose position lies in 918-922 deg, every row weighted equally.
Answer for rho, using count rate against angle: 5.13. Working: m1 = 0.23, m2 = 4.90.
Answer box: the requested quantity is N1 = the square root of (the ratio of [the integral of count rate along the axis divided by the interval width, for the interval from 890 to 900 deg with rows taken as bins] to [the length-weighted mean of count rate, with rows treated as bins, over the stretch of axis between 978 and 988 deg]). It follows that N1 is 1.05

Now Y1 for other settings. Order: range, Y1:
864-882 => 881.0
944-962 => 961.0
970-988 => 987.0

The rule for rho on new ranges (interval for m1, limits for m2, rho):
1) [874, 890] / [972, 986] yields 5.06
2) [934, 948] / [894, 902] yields 5.75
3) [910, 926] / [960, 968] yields 5.14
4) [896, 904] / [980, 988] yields 4.97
